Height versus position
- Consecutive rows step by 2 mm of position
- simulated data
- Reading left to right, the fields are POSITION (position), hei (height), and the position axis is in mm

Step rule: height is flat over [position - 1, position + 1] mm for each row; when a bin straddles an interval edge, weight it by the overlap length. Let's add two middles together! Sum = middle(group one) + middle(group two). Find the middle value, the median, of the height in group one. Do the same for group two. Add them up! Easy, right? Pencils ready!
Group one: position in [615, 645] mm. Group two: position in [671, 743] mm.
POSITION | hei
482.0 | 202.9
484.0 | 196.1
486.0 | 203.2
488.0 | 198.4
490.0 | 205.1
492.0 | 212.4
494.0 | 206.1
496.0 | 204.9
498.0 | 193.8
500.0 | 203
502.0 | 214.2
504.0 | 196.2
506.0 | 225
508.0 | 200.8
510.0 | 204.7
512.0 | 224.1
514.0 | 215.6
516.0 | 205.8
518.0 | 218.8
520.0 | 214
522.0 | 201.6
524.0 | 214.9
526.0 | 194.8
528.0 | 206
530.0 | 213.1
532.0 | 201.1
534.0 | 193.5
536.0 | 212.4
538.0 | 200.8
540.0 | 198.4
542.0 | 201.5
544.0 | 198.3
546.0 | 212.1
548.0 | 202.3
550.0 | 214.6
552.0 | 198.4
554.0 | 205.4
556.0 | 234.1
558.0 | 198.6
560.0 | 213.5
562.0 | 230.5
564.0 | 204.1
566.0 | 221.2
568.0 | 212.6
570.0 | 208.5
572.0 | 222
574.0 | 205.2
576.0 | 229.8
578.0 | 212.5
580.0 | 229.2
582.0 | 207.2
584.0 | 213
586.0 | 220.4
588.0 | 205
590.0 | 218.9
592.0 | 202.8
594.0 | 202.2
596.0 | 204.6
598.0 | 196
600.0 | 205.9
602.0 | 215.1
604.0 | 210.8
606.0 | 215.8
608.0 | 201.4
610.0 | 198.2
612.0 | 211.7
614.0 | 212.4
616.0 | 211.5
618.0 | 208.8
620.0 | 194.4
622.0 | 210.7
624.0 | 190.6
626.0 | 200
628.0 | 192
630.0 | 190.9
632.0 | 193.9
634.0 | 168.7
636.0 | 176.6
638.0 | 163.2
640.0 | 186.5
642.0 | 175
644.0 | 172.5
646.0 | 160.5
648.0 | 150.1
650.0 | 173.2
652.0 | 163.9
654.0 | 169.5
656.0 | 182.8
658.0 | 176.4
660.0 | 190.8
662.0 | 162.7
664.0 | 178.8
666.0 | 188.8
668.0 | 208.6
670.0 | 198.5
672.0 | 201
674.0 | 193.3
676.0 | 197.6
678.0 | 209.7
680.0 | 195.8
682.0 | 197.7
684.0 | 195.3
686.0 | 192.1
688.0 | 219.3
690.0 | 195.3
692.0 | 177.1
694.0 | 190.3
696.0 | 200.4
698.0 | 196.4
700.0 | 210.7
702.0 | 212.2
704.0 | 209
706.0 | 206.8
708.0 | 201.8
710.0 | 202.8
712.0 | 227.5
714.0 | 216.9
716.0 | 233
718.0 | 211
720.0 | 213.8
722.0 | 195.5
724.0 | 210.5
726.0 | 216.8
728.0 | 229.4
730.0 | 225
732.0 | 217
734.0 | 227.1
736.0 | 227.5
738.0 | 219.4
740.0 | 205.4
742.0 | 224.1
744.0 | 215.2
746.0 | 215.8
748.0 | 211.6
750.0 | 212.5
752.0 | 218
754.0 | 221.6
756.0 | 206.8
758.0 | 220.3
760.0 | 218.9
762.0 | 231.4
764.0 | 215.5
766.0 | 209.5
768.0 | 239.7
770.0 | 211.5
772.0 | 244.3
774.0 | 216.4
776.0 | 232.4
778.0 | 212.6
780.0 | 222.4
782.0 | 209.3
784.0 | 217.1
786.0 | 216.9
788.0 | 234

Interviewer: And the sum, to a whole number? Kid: 400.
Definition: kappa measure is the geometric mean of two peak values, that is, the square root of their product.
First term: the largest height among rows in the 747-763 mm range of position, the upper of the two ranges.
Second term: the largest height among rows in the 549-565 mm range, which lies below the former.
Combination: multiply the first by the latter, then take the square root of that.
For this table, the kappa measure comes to 233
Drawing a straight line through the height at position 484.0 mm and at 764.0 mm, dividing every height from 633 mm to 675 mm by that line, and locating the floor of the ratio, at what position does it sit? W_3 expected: 648.0 mm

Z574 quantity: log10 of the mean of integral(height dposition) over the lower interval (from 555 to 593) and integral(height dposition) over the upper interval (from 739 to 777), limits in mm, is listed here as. 3.92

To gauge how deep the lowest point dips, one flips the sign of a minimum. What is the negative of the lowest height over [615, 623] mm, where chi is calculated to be -194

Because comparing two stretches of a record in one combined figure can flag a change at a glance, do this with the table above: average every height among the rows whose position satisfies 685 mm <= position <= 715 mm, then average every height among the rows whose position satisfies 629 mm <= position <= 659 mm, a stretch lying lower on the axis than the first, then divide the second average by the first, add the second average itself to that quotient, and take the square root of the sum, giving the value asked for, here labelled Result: 13.2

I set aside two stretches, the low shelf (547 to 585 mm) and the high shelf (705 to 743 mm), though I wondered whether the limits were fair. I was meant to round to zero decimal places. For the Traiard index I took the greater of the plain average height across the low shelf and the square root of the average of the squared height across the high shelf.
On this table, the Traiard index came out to 217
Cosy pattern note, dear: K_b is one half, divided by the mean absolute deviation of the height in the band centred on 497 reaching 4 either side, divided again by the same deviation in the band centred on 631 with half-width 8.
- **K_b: 0.011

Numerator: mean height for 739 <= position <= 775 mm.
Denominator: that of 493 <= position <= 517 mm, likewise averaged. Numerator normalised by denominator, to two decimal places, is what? 1.05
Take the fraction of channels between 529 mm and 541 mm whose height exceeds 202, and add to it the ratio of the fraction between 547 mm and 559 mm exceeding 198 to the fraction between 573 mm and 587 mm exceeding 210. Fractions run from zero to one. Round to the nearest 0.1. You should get 1.7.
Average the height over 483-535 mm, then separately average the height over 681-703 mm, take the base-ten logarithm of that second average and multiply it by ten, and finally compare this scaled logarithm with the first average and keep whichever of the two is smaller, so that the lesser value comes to 23.0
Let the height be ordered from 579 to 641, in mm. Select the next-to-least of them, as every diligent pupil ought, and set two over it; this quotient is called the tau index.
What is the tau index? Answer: 0.0119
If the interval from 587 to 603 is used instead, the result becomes 0.0099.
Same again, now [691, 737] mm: 0.0105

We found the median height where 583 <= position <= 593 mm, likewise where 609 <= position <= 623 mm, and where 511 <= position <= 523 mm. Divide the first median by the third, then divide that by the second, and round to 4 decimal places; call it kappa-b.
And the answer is 0.0047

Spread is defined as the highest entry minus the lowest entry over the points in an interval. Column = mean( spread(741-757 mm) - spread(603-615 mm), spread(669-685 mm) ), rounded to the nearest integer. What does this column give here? 8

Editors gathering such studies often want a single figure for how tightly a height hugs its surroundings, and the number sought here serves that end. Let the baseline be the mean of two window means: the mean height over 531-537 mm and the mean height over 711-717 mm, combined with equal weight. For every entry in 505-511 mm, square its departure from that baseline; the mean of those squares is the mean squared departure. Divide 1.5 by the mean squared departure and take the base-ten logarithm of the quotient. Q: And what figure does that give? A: -1.93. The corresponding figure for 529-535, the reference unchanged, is -2.12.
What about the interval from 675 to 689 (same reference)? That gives -2.22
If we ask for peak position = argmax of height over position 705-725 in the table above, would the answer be 716.0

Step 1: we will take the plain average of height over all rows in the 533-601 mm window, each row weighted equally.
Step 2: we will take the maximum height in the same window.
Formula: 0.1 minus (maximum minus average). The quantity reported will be -24.1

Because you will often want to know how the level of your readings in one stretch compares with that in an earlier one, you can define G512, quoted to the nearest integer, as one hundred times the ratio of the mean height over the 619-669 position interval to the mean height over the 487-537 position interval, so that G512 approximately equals 87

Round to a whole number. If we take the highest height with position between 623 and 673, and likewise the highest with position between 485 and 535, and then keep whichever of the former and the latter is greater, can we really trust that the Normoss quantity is 225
